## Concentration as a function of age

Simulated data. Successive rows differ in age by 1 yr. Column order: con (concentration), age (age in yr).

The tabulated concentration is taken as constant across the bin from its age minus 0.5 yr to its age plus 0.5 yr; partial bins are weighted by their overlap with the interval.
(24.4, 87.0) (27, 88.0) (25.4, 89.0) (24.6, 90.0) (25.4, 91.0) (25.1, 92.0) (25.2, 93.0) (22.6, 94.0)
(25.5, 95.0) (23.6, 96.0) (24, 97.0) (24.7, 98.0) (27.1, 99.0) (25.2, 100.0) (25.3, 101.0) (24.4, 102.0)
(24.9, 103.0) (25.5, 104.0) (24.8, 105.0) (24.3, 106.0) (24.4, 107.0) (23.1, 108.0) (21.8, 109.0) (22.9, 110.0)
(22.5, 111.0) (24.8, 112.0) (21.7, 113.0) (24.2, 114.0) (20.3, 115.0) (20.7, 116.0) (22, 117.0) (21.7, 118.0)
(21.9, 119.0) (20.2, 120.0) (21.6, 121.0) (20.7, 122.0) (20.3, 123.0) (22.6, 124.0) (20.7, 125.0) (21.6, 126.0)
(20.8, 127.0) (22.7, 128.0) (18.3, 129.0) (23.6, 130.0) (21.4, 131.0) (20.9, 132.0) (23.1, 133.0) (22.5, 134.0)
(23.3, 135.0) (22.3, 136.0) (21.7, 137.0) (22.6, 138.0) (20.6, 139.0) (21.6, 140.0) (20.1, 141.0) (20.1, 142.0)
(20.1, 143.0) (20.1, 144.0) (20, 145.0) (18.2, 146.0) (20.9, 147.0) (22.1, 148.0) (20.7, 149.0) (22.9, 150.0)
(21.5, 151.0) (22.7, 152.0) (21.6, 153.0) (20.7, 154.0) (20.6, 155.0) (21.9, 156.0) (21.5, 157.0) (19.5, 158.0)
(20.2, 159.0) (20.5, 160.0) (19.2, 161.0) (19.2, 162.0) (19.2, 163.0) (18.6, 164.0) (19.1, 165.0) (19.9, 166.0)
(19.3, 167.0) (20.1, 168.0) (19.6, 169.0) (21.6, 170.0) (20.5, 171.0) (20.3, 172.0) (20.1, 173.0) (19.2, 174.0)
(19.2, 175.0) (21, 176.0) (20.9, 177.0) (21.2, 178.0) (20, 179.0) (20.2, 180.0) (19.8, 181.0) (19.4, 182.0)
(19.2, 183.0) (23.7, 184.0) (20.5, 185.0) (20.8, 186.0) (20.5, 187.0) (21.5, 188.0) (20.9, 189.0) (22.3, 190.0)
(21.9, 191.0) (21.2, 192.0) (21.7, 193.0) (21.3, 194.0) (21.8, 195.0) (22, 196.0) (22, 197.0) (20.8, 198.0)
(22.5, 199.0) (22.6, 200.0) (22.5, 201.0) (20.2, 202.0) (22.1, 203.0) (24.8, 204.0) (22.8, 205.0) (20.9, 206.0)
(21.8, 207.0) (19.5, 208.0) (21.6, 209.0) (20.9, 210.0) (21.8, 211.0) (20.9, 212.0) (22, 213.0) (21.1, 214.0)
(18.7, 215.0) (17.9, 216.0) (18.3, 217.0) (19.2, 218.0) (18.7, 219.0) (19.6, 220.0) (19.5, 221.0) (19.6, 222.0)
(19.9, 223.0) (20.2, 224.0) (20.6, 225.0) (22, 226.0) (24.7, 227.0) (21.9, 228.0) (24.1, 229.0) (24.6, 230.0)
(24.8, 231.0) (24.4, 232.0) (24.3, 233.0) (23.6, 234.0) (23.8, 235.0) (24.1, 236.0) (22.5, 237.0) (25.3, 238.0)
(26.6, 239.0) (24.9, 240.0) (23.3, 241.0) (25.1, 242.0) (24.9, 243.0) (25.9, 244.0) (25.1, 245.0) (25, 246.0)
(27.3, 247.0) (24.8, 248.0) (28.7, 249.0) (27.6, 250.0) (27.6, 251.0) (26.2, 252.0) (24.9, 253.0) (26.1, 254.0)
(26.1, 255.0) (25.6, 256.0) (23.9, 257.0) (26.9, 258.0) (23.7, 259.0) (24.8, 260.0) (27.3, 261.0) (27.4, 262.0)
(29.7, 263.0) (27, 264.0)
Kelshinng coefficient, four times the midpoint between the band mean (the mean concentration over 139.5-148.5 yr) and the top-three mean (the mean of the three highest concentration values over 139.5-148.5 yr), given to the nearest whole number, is 84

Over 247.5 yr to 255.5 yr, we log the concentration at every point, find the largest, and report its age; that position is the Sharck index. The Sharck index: 249.0 yr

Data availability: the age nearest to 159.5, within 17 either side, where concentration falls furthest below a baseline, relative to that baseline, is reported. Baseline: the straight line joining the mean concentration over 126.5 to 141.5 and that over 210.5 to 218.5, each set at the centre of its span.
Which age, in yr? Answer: 146.0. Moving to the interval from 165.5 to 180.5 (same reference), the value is 167.0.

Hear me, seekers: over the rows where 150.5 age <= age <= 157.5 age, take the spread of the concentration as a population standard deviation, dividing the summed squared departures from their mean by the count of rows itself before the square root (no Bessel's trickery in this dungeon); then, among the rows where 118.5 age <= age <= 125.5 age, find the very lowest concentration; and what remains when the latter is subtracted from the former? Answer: -20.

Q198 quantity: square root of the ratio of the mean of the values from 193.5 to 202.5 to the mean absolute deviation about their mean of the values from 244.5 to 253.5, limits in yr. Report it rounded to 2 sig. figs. 4.1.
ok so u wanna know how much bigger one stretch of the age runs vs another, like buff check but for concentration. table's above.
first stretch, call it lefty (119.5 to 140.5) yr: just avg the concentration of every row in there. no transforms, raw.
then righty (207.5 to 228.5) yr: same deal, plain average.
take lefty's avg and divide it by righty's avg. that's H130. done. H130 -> 1.06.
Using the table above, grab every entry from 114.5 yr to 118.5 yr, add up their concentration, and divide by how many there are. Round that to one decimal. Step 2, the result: 21.2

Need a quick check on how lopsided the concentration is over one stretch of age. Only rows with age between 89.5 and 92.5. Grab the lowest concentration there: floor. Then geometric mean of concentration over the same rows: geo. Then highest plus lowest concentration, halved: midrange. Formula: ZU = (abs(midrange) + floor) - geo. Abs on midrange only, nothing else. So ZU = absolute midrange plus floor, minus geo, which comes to 24.6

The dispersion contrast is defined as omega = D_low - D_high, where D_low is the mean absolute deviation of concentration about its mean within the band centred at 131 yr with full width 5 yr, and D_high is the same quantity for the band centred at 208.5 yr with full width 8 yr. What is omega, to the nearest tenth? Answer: 0.8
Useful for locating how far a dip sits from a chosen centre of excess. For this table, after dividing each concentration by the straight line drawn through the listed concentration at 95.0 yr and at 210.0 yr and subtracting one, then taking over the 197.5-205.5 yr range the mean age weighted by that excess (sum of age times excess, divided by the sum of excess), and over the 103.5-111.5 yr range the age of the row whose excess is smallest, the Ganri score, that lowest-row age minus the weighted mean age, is -94.0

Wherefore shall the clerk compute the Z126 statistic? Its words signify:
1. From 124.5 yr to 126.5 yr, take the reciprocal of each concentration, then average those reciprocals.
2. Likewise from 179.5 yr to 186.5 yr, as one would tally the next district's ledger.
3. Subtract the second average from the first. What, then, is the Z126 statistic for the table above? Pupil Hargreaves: -0.0017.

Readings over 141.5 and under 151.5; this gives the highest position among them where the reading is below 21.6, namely 151.0 yr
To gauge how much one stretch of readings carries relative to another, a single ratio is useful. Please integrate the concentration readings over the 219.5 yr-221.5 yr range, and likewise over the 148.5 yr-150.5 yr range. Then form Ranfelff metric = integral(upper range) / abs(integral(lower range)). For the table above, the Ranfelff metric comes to 0.90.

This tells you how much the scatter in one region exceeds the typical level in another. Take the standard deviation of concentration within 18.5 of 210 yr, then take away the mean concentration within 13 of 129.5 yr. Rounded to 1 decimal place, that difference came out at -19.9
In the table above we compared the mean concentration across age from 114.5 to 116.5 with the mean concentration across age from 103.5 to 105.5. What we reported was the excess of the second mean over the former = 5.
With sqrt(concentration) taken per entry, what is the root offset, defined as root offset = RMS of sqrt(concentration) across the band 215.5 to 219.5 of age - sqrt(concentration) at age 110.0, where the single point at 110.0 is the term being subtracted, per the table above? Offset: -0.48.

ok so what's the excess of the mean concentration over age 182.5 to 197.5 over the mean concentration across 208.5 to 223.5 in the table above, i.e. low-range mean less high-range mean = 1.4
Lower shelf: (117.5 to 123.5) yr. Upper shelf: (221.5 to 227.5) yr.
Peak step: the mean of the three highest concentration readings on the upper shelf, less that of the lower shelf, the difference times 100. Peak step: 70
